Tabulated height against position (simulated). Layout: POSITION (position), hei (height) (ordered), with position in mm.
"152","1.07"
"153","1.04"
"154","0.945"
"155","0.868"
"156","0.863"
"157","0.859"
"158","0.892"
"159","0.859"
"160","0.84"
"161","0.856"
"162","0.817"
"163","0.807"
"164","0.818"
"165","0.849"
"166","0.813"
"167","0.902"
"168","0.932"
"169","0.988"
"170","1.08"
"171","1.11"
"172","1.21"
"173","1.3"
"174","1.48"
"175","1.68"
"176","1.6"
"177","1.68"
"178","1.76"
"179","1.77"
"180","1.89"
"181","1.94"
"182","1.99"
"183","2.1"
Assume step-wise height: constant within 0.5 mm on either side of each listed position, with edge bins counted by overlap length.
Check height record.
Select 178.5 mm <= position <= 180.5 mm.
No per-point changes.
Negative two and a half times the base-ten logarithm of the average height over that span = -0.7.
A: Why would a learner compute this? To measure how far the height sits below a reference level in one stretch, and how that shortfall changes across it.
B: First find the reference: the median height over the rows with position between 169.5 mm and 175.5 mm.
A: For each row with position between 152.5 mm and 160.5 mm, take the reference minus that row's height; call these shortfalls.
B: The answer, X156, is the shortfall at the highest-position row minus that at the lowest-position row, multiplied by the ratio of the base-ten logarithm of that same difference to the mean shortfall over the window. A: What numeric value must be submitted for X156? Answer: -0.39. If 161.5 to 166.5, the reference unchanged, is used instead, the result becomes -0.02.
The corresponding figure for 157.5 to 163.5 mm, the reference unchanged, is -0.22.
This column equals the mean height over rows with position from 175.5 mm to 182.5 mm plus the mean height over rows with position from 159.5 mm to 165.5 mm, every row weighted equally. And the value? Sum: 2.6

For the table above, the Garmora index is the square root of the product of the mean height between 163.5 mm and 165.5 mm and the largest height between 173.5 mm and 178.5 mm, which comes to 1.21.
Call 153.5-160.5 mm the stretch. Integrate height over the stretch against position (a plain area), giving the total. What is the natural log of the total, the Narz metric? 1.81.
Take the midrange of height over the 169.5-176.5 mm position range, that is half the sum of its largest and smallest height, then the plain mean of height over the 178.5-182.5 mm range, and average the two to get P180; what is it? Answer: 1.64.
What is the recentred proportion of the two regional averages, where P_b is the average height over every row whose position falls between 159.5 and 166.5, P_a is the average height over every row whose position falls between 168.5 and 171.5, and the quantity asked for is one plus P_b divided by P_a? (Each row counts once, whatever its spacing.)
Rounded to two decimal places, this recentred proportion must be 1.78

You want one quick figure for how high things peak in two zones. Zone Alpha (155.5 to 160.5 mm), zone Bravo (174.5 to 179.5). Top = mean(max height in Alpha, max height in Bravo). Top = 1.33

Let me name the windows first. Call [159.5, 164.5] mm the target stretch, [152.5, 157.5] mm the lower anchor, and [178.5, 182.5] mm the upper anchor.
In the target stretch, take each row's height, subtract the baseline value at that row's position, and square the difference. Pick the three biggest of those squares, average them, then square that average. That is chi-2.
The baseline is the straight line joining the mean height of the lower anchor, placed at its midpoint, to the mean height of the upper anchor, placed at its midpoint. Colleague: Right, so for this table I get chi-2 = 0.028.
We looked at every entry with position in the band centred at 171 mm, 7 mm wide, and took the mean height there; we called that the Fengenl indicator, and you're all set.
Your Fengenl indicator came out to 1.2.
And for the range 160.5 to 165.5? 0.8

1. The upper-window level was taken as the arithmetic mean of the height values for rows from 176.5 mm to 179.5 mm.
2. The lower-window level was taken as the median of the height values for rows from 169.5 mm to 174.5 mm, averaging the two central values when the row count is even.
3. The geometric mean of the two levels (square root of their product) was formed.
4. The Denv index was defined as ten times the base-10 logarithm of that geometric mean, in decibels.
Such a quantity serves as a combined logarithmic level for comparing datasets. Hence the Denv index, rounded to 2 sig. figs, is 1.6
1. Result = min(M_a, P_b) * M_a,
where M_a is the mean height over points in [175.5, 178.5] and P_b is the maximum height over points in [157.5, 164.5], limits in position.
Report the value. 1.5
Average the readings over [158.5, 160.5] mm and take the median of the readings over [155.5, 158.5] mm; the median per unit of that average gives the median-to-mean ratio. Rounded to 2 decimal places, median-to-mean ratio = 1.02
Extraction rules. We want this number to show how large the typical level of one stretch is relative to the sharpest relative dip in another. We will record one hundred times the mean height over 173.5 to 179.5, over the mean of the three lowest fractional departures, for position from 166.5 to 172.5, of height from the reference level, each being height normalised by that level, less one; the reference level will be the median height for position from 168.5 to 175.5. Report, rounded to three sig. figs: -747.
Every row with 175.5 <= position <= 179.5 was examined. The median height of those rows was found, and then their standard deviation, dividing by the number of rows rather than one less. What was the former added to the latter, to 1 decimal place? 1.8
